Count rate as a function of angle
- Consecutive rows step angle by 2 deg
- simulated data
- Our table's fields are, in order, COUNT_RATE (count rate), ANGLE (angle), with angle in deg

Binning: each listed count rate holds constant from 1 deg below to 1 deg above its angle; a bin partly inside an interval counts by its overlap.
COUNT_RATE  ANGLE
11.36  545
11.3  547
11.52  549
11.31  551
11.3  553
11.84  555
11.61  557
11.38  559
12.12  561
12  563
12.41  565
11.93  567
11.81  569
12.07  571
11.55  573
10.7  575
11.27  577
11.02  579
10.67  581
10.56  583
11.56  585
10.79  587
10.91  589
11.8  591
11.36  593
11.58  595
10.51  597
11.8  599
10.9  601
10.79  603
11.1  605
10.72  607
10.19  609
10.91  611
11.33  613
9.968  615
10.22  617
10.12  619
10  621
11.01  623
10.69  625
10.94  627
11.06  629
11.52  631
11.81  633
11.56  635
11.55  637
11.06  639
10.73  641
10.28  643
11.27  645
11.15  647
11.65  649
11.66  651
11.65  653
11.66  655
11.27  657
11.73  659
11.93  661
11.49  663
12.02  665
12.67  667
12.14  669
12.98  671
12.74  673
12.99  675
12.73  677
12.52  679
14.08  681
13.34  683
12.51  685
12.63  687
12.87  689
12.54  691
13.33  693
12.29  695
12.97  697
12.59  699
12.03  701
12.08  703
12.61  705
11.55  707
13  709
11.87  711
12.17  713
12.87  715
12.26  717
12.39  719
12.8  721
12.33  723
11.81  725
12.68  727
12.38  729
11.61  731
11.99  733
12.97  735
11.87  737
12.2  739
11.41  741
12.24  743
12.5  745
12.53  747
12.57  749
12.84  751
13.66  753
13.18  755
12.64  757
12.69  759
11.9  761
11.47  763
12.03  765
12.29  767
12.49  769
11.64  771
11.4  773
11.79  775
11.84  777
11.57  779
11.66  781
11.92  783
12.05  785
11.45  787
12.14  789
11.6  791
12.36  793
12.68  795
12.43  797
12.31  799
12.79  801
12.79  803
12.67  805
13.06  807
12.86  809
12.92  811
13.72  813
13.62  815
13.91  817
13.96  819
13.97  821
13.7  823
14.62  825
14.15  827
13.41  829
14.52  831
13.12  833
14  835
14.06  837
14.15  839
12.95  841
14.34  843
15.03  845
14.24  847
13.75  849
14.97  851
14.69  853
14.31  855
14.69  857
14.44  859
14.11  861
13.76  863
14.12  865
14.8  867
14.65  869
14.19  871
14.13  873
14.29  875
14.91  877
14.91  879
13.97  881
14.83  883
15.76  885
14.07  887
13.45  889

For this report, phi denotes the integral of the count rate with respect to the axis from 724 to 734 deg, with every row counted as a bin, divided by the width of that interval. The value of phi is 12.1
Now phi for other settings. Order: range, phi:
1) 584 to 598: 11.2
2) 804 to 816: 13.1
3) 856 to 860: 14.6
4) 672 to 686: 13.0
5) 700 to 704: 12.1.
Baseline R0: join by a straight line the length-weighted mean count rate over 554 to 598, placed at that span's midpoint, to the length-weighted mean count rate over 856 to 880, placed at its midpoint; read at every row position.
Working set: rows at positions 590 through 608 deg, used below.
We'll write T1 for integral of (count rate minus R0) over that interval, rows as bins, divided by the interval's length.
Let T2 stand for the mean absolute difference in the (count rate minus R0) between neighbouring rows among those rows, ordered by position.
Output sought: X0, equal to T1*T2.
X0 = -0.29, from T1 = -0.5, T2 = 0.60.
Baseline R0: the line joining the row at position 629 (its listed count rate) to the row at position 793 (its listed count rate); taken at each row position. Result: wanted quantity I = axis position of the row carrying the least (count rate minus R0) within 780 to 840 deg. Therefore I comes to 787 deg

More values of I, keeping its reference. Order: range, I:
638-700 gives 643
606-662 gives 621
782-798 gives 787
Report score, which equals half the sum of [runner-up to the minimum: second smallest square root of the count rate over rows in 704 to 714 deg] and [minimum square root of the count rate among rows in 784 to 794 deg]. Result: 3.41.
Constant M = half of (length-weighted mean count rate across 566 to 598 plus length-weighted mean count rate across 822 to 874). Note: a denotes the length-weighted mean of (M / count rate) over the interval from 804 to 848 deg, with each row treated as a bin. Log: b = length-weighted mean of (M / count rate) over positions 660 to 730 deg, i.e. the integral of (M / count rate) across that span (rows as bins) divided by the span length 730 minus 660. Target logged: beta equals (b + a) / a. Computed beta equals 2.10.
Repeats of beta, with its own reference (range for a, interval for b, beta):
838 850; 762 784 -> 2.19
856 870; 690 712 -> 2.16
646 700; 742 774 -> 2.00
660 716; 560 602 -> 2.10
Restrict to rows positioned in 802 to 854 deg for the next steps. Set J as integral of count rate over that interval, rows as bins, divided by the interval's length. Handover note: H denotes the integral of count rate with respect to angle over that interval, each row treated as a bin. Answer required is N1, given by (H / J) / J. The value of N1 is 3.8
